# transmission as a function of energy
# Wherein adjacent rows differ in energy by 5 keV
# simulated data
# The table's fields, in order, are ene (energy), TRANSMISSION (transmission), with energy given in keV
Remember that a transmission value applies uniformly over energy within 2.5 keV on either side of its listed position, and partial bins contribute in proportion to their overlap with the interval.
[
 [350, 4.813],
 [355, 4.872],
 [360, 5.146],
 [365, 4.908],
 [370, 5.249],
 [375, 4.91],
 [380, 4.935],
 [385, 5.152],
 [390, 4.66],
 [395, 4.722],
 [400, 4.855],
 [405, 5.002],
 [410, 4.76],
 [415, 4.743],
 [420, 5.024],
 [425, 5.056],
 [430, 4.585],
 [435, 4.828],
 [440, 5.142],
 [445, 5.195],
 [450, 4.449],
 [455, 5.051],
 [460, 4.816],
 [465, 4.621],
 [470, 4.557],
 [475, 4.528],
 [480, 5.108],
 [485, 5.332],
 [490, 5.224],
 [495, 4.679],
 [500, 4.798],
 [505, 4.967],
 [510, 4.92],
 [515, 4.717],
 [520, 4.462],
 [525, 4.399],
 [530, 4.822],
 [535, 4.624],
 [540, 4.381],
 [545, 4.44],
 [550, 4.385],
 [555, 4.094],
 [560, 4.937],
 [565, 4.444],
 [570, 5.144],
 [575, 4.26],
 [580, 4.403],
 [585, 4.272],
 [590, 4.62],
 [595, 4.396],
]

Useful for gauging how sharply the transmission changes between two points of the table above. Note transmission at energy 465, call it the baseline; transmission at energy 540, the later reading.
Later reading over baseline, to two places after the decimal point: 0.95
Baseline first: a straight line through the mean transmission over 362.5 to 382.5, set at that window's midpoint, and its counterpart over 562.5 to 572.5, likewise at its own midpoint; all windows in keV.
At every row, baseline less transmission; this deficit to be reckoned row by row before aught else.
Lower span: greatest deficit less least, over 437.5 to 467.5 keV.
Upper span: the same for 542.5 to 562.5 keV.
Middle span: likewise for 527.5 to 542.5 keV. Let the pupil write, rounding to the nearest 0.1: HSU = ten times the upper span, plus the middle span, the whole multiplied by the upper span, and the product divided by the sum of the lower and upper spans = 4.8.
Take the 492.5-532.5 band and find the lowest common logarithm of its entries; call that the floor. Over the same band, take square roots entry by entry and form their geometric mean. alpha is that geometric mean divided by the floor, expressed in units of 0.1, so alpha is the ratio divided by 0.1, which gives 33.8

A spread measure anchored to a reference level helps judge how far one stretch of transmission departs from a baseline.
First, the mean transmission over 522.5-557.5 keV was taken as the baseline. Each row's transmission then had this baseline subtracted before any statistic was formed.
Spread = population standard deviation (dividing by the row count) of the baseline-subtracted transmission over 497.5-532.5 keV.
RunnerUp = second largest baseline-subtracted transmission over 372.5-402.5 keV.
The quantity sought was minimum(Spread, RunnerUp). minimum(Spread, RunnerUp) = 0.20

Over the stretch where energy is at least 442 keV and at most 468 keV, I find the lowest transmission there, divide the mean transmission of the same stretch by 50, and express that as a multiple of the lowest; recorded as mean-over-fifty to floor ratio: 0.0217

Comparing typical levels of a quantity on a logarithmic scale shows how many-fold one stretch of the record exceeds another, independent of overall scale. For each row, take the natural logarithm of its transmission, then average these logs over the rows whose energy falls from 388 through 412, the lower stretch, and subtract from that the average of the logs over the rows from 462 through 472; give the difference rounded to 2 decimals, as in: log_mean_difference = 0.04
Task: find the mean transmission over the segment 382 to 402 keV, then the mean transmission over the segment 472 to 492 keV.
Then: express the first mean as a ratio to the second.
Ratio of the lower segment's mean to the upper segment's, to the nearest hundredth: 0.96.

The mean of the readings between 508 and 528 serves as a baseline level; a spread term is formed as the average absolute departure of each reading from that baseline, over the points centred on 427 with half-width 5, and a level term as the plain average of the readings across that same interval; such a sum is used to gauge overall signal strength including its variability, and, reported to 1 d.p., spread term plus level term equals 5.1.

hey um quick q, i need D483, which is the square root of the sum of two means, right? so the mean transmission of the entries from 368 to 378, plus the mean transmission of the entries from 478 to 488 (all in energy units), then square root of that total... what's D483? 3.21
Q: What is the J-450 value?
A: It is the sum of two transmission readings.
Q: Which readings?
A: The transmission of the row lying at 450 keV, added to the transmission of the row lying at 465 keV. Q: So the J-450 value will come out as 9.1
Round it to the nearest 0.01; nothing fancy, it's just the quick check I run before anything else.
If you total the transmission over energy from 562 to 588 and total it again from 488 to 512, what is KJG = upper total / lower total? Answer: 0.92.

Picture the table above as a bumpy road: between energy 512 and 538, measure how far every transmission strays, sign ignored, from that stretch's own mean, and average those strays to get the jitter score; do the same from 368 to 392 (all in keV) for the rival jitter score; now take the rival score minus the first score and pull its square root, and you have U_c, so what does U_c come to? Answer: 0.19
